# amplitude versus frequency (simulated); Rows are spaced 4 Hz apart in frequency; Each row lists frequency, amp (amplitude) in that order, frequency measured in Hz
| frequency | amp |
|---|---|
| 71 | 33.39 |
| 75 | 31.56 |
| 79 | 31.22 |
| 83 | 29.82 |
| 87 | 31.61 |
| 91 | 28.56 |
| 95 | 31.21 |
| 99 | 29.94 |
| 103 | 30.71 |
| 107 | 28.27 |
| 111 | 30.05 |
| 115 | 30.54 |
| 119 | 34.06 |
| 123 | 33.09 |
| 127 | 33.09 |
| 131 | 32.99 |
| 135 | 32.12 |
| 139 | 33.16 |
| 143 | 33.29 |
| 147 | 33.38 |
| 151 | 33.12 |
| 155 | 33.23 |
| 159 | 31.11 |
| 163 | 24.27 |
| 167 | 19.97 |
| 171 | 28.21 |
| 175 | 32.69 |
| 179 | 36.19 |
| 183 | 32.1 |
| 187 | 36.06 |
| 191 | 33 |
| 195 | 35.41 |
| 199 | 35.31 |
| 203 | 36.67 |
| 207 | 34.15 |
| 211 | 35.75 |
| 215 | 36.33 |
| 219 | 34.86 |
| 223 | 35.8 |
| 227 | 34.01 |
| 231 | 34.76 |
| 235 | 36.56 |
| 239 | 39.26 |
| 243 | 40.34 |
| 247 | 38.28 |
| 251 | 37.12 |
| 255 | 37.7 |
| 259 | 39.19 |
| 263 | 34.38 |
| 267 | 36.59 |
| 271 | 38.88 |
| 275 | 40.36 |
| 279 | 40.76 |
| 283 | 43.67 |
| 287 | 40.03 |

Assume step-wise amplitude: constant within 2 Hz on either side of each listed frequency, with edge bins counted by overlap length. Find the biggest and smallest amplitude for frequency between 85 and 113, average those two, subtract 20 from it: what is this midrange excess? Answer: 9.9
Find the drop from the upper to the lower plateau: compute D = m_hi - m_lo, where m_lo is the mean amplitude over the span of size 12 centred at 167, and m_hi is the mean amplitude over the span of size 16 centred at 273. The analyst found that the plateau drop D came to 15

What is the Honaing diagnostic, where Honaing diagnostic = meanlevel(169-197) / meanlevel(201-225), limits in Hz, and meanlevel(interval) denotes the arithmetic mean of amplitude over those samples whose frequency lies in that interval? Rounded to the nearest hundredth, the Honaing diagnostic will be 0.94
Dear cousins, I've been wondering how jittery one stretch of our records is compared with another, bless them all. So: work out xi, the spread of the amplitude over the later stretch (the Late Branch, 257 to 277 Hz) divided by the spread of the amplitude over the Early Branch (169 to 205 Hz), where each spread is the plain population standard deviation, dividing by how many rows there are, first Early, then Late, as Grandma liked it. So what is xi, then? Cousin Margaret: 0.8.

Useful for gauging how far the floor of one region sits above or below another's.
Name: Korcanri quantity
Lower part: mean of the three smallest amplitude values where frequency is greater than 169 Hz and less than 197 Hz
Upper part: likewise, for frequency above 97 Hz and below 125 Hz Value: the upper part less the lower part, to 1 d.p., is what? -1.6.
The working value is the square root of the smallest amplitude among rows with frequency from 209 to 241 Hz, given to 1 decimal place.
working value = 5.8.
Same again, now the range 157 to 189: 4.5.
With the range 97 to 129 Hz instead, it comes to 5.3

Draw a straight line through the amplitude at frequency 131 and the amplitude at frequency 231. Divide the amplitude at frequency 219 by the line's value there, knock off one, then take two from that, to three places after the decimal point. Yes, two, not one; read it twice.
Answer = -1.991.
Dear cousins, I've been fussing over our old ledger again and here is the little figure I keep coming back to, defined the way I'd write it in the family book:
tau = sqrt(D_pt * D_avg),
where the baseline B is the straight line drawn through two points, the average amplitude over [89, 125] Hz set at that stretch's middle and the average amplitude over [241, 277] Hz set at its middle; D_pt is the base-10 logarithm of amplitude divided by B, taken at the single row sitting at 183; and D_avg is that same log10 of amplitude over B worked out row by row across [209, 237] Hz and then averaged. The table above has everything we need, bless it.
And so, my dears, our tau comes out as 0.018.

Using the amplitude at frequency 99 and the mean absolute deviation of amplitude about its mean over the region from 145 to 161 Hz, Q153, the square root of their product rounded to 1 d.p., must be 4.9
